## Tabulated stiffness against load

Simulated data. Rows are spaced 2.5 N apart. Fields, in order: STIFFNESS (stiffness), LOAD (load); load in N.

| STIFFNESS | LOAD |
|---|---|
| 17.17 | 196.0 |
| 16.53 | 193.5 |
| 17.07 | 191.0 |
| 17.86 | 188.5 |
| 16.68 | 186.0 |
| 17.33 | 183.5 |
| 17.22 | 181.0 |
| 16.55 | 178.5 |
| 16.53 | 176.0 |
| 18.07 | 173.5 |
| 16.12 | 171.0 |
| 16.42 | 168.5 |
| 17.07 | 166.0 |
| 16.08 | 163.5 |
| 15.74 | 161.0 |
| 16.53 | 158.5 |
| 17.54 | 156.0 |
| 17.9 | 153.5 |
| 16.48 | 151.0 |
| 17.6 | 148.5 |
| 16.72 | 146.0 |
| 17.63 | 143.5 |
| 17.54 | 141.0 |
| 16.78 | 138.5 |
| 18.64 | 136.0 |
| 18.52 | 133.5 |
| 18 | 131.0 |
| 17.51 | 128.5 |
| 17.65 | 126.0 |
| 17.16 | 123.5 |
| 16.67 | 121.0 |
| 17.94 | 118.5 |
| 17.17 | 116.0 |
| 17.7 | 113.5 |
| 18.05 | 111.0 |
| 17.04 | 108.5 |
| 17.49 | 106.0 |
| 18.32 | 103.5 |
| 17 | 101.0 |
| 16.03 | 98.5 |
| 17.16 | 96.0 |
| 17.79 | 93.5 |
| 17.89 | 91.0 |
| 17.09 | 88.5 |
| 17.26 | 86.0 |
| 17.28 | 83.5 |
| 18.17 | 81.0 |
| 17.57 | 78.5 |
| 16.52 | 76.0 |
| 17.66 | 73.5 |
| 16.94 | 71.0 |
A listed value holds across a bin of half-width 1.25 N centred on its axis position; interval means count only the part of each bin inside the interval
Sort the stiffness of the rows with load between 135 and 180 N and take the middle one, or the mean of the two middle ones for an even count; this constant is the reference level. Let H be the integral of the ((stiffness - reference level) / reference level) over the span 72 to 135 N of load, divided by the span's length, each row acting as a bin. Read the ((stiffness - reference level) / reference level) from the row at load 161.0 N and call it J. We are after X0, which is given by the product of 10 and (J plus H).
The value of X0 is -0.2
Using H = 0.043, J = -0.060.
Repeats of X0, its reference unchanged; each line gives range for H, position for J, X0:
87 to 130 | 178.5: 0.3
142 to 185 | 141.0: 0.6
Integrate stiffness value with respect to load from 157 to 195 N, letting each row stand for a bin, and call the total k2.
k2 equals 638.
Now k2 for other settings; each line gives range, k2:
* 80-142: 1086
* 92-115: 400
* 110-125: 262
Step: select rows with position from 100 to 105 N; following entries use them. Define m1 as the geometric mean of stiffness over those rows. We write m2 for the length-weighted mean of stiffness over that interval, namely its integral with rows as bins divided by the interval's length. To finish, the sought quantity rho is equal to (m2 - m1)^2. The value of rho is 0.0014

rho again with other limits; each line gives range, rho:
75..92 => 0.0002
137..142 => 0.0035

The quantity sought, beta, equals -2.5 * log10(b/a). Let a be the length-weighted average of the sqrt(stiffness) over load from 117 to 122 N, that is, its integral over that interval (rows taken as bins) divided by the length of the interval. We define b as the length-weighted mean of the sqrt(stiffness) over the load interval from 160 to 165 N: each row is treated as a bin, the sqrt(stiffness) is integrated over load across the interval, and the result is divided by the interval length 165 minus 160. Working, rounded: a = 4.16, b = 4.00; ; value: 0.044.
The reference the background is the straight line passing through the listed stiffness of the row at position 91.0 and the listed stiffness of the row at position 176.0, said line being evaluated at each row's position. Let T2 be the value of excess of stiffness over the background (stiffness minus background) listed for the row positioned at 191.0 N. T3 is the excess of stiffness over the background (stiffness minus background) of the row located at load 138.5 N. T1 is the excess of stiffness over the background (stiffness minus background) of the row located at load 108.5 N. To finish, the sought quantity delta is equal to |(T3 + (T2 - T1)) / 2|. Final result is 0.50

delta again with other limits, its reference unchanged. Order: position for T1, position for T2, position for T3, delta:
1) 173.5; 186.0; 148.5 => 0.28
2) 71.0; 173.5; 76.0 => 0.58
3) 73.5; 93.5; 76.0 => 0.58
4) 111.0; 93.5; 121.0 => 0.64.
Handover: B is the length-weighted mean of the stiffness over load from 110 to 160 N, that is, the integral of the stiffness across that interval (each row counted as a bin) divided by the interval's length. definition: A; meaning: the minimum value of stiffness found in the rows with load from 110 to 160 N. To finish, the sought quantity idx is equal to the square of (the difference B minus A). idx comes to 1.0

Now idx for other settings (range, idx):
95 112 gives 1.6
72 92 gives 0.8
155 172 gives 0.6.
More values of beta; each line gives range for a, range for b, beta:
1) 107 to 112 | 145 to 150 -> 0.012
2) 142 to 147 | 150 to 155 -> -0.001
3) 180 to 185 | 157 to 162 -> 0.033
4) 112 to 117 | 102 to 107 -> -0.012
